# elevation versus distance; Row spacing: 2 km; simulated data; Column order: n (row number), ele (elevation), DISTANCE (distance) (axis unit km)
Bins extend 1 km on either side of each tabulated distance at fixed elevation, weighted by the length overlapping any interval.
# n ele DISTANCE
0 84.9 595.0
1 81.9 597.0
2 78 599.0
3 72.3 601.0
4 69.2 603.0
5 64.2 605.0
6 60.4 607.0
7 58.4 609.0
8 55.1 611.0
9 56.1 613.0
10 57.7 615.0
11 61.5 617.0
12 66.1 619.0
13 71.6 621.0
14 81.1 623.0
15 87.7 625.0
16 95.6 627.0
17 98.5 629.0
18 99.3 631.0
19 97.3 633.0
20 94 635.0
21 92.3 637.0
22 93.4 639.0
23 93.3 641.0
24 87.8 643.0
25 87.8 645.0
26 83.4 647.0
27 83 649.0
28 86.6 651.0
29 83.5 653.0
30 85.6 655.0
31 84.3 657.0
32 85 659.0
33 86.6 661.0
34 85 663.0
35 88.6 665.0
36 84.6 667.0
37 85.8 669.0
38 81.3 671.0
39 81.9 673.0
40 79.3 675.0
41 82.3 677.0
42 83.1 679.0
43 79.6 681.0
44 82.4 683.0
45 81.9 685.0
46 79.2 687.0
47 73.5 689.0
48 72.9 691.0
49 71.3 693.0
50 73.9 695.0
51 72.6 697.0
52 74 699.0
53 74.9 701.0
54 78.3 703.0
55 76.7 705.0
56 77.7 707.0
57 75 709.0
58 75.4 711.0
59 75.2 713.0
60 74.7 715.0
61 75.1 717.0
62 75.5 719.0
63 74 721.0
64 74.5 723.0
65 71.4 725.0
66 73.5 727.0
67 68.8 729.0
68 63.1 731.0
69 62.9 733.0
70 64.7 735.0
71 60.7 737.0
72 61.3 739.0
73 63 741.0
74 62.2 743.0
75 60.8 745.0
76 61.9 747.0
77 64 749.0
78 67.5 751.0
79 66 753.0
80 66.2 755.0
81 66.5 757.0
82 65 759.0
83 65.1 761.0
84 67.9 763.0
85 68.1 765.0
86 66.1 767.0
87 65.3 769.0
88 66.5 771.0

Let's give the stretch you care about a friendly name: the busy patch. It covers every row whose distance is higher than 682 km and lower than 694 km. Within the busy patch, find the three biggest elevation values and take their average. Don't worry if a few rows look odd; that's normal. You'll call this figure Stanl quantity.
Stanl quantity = 81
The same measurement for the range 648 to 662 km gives 86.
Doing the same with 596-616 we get 77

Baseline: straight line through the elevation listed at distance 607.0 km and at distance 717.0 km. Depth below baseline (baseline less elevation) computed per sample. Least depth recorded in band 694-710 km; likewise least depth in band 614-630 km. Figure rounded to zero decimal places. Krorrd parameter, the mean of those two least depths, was -20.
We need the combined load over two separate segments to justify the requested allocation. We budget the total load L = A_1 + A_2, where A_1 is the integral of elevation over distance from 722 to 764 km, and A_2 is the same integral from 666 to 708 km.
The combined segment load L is 6048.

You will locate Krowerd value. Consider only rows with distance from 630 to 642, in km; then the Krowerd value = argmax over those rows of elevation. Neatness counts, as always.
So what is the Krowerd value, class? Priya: 631.0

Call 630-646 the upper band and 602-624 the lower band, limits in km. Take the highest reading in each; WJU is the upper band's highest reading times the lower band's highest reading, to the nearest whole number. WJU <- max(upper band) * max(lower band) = 8053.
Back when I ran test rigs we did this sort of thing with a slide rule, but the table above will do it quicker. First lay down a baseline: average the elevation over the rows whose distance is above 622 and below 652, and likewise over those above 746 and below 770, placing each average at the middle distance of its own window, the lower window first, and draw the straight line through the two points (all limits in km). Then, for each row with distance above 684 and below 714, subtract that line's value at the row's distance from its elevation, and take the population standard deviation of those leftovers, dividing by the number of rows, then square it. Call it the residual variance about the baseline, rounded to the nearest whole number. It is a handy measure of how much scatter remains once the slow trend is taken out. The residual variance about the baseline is 10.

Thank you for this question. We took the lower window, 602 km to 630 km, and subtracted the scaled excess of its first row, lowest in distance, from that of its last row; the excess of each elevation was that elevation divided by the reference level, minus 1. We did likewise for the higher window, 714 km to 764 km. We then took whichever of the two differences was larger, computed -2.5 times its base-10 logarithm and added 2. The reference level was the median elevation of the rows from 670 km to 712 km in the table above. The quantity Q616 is 3.1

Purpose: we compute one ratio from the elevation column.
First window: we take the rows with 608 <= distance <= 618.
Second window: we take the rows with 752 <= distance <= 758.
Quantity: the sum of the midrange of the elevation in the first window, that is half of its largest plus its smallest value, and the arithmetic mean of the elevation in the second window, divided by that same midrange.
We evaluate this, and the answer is 2.14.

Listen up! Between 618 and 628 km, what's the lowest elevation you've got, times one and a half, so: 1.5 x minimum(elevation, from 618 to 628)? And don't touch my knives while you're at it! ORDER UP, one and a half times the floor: 99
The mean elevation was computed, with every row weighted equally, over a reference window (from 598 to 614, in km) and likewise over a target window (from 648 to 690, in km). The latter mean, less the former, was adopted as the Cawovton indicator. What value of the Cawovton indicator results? 19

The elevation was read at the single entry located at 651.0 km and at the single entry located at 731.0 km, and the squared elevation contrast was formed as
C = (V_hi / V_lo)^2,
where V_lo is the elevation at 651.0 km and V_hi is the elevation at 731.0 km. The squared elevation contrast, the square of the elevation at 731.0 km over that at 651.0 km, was 0.5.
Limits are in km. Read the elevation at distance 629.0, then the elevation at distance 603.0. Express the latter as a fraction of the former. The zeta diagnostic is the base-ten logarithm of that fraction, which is -0.15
